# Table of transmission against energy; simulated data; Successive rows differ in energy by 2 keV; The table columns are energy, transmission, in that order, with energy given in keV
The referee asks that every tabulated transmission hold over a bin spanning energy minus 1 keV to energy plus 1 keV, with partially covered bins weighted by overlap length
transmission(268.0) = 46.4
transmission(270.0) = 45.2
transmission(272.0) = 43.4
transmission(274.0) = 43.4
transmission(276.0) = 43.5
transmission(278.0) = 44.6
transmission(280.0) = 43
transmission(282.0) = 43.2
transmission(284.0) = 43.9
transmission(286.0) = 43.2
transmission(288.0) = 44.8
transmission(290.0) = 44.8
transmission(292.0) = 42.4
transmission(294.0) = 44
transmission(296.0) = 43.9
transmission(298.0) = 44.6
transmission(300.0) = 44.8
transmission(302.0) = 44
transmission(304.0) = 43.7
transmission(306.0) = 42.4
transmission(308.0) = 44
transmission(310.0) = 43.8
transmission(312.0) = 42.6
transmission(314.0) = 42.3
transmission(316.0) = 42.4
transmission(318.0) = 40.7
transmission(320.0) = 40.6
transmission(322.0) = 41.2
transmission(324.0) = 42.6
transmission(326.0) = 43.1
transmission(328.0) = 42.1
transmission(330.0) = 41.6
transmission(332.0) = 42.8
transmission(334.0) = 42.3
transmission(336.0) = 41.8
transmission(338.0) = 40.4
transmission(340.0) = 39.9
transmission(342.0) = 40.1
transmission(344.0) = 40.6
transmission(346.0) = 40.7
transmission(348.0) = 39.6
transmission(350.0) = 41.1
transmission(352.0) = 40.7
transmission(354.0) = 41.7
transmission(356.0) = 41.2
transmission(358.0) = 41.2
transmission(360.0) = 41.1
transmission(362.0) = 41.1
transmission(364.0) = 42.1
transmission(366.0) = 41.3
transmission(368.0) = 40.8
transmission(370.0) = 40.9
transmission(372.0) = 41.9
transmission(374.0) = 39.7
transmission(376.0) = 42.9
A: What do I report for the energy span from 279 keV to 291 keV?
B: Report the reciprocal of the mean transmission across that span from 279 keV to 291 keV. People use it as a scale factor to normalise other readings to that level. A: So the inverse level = 0.0228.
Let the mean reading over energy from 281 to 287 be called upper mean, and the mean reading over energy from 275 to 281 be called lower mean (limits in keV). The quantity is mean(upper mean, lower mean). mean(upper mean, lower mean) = 43.6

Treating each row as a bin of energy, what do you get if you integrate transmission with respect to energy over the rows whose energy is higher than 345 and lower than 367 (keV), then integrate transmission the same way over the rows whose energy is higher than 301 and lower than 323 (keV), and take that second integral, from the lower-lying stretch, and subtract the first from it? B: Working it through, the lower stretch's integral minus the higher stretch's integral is 32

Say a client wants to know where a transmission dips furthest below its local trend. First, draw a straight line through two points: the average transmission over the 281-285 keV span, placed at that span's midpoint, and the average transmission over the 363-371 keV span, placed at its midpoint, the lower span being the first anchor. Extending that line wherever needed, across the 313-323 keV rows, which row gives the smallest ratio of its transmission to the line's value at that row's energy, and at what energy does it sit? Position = 320.0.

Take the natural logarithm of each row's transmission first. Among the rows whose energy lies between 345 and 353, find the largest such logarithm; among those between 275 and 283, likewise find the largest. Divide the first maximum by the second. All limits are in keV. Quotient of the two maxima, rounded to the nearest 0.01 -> 0.98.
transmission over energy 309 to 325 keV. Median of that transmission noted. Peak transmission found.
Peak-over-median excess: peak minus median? 1.45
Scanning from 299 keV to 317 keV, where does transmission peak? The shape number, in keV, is 300.0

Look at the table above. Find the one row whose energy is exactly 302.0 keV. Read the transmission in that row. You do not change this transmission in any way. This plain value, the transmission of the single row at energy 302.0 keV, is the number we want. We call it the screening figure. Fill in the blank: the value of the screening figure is 44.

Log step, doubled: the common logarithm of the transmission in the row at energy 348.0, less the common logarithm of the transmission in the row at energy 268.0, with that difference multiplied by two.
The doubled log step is -0.14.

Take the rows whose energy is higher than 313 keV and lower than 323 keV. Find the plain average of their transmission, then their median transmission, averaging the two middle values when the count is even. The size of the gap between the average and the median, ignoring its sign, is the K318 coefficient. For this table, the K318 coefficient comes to 0.24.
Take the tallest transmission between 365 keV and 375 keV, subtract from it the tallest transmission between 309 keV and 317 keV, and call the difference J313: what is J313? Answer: -1.9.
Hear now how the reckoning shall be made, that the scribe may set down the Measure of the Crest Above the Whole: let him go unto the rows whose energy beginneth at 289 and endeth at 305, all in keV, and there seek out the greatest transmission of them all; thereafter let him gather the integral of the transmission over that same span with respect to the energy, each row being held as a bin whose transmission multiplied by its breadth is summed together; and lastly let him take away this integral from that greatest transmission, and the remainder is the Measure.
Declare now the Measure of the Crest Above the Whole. -660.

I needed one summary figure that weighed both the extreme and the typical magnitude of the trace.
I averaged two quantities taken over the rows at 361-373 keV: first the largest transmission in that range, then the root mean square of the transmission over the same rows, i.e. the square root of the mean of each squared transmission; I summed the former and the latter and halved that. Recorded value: 41.7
